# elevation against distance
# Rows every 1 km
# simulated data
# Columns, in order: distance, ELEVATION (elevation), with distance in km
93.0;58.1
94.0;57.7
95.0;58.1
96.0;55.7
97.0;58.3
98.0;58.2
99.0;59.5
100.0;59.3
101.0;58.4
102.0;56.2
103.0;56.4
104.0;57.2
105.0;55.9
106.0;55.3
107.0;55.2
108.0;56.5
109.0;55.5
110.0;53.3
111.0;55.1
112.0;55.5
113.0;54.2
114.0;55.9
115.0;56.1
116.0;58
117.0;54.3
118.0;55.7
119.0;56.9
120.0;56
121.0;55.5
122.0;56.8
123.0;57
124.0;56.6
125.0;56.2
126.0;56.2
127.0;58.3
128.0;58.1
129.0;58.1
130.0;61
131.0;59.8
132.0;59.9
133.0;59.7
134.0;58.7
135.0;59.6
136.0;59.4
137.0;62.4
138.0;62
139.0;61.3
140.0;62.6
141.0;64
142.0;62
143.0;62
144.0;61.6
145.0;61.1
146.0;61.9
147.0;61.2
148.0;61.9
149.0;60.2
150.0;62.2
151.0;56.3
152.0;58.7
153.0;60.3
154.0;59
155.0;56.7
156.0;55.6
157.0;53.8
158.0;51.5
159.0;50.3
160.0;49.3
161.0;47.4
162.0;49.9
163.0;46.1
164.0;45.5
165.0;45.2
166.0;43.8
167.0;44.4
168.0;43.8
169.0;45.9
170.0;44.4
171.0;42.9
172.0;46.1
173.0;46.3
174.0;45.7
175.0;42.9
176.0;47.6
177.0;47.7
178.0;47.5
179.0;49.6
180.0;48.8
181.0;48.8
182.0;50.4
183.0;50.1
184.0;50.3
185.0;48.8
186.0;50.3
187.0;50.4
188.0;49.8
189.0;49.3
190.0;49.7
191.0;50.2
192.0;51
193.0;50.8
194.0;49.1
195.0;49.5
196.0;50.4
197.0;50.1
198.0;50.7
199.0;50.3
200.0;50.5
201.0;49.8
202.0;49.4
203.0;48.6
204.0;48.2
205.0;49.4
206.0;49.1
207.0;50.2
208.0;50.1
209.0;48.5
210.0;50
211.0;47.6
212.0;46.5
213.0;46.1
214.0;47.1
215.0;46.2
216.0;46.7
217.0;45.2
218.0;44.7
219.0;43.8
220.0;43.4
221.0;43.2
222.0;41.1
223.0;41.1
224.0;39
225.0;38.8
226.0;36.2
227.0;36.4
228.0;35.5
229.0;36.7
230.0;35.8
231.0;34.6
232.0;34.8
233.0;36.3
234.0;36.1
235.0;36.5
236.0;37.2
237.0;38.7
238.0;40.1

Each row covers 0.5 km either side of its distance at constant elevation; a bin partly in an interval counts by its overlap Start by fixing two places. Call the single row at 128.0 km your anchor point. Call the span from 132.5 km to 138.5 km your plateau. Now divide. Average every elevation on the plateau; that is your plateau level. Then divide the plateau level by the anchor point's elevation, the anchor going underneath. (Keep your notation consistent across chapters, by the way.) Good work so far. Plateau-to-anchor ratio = 1.04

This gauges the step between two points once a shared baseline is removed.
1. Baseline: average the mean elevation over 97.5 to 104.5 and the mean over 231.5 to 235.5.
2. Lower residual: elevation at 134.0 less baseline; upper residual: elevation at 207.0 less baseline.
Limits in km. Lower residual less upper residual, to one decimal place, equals 8.5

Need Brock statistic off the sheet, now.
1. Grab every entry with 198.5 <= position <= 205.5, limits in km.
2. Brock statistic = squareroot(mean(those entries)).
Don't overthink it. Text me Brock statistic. 7.03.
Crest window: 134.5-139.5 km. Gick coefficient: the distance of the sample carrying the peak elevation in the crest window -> 137.0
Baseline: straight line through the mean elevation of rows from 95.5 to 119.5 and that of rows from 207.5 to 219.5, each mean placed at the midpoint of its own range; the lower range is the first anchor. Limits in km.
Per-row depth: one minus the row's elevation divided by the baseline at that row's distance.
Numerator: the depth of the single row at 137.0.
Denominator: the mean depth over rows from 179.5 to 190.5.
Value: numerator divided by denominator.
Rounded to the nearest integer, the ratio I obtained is 29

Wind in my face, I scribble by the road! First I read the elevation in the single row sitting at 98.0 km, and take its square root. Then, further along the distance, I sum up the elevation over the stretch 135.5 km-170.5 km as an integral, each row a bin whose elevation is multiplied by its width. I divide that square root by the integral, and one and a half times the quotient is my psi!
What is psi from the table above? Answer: 0.0059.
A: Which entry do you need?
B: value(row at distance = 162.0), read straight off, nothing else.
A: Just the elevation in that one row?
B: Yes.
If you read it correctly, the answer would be 49.9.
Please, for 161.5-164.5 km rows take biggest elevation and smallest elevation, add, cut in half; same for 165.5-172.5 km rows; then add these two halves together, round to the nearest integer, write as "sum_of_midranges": 92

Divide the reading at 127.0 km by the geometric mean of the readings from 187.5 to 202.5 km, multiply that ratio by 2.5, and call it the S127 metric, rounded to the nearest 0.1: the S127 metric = 2.9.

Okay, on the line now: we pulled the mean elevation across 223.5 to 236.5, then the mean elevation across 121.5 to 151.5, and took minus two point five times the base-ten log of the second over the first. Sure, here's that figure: -0.54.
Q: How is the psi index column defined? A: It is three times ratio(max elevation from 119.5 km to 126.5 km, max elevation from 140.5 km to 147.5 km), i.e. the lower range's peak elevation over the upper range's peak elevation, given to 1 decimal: 2.7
